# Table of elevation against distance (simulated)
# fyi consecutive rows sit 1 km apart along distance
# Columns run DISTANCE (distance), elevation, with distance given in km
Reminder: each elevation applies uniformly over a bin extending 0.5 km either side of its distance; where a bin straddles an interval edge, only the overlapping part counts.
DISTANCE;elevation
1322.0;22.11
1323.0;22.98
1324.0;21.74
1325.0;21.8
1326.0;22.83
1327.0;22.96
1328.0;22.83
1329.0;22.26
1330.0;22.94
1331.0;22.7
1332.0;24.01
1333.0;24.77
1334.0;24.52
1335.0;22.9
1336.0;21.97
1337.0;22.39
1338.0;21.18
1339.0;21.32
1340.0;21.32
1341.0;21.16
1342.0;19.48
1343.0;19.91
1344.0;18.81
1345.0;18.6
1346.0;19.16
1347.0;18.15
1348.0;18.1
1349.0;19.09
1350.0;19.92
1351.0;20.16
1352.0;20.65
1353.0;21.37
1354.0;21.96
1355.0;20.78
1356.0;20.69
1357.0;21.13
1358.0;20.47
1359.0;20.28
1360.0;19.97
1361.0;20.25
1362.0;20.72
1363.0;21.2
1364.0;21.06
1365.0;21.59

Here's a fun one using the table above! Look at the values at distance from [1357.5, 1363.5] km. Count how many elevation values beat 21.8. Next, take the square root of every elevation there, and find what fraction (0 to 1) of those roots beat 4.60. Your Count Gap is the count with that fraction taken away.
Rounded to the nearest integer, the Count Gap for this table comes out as 0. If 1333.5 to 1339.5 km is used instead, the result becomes 3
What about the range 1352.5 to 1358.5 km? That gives 1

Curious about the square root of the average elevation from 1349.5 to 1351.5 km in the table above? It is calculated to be 4.48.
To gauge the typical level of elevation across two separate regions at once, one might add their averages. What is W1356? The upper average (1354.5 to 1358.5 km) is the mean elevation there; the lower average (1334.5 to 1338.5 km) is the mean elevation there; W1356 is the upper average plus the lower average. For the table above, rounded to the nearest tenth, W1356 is 42.9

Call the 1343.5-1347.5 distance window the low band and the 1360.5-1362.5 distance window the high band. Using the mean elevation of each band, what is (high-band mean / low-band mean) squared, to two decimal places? 1.20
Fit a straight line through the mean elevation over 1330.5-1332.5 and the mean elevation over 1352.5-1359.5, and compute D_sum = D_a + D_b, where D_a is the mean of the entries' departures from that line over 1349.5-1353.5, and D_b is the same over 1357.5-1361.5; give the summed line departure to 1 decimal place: -1.2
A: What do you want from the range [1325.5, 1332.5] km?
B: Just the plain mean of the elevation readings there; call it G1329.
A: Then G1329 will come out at 22.9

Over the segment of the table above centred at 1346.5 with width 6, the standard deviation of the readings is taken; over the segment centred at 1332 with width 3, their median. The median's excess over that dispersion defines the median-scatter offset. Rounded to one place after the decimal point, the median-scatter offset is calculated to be 23.6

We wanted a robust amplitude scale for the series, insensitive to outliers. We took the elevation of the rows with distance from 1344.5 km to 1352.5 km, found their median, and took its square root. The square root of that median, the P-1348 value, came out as 4.4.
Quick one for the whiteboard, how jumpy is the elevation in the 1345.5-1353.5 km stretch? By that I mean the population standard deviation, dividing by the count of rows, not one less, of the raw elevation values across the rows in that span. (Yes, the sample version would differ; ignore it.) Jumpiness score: 1.09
